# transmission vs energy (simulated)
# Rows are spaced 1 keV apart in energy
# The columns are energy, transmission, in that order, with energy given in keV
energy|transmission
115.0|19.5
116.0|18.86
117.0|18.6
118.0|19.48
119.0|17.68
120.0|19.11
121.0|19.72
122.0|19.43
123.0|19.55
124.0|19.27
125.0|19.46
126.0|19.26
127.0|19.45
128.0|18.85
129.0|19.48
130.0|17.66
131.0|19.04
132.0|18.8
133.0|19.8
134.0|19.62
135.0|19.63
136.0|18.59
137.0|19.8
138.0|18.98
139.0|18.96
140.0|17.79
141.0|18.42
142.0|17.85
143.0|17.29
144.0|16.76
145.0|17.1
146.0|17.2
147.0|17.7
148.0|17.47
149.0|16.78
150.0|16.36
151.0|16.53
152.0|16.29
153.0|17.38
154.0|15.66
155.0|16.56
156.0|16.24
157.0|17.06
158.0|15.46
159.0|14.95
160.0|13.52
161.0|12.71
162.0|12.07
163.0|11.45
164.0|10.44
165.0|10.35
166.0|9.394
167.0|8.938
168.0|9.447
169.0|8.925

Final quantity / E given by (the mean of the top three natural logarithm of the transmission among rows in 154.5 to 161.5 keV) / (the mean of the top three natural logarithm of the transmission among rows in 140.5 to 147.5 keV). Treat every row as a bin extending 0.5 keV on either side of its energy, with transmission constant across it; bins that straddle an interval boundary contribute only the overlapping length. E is 0.97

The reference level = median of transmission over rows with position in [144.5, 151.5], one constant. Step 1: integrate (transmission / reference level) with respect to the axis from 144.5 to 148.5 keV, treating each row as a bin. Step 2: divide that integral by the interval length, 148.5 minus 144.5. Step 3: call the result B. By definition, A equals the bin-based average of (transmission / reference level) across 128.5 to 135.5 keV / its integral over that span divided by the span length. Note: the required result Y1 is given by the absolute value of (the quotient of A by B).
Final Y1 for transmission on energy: 1.1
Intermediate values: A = 1.12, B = 1.02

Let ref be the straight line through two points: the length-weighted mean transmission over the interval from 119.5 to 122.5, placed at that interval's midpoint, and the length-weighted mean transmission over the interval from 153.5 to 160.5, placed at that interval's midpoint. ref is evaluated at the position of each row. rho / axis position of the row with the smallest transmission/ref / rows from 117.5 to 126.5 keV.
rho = 119.0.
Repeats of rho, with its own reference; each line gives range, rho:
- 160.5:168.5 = 167.0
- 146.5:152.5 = 150.0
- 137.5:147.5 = 144.0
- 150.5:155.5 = 154.0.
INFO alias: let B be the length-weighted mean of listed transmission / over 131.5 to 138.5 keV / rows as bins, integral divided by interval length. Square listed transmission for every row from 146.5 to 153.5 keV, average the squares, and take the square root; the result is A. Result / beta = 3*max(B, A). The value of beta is 58.0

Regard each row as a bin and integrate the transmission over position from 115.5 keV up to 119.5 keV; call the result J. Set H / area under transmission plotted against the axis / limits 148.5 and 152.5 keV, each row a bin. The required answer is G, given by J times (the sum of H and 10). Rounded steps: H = 66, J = 75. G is 5668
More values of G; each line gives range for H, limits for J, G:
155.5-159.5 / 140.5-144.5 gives 5183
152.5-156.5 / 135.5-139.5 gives 5789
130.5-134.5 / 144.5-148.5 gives 6062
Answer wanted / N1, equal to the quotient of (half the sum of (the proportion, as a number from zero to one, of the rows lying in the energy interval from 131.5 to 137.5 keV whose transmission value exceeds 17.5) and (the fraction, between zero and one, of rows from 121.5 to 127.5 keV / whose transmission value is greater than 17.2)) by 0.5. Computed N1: 2.00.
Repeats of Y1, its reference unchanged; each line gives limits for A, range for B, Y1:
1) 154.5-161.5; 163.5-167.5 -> 1.6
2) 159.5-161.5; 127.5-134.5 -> 0.7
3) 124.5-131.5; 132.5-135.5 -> 1.0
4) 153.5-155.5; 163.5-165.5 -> 1.5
